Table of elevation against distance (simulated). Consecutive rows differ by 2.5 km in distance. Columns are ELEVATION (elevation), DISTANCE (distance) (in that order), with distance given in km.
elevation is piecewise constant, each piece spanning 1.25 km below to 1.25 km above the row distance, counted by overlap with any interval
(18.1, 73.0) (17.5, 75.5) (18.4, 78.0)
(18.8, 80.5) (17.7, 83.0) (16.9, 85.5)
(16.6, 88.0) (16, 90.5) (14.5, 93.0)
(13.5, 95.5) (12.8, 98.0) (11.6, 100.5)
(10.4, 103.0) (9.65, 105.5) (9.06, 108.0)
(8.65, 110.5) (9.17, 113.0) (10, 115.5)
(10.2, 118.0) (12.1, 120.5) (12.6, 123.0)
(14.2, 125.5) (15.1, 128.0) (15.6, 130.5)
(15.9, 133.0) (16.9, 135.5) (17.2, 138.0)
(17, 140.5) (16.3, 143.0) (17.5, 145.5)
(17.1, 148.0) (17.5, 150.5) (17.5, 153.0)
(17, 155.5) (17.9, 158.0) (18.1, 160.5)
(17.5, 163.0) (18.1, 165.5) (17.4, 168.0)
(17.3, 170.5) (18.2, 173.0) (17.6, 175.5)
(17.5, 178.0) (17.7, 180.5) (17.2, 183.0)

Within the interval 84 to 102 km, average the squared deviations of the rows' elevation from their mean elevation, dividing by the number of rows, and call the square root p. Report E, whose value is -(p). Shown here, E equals -1.9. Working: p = 1.9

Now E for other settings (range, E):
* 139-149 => -0.4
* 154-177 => -0.4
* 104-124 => -1.3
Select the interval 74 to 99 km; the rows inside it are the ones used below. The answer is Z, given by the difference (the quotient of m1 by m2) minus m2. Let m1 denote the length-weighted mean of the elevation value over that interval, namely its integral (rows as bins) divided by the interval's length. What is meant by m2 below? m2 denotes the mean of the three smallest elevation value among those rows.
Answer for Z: -12.4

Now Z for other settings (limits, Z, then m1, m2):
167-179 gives -16.4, 17.6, 17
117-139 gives -10.4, 14.4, 12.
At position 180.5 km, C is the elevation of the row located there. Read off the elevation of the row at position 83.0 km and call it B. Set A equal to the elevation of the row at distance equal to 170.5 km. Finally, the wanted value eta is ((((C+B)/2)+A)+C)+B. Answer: 70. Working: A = 17.3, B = 17.7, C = 17.7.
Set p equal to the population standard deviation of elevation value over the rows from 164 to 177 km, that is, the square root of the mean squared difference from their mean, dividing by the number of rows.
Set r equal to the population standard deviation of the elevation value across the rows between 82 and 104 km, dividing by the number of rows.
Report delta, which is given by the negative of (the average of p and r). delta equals -1.4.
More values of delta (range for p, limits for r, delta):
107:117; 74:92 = -0.7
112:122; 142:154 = -0.8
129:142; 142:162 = -0.6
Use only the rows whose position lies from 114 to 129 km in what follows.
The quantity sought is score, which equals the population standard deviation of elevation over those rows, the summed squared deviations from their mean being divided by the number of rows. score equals 1.9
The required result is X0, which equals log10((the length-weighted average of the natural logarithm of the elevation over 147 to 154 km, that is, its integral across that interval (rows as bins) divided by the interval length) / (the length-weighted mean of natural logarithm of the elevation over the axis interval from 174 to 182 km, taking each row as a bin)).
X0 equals -0.002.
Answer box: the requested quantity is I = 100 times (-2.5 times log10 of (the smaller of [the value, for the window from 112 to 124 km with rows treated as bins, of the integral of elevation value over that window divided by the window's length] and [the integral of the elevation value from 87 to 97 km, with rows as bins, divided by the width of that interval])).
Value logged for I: -258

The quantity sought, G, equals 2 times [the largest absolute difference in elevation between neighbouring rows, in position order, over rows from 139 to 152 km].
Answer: 2.4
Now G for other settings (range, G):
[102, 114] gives 1.5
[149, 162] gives 1.8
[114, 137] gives 3.8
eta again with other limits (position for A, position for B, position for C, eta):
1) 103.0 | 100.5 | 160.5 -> 55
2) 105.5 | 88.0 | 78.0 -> 62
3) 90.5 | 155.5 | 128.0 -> 64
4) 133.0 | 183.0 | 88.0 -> 67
